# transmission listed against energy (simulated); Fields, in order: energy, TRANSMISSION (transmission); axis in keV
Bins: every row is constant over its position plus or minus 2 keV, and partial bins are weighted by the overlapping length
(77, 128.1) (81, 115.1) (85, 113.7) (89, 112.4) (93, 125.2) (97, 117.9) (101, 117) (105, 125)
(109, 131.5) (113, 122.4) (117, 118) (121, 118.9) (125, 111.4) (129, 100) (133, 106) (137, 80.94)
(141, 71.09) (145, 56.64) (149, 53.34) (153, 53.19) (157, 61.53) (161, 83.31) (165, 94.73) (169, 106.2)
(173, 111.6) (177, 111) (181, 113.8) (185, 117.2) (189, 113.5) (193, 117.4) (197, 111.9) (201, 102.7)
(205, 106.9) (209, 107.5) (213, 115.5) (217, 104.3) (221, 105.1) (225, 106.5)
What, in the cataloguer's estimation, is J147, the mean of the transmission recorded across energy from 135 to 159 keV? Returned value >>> 63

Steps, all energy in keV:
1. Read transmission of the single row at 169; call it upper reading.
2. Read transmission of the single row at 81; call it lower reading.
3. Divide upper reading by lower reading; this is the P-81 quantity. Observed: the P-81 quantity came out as 0.92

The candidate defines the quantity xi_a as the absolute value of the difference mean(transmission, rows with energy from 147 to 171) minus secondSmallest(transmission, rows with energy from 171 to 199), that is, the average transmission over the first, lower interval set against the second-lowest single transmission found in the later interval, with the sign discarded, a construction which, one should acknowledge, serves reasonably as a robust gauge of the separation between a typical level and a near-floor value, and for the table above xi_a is 36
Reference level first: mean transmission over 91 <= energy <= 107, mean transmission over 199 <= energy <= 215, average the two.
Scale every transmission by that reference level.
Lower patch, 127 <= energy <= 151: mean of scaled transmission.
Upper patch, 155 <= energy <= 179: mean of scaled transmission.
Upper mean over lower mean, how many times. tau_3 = 1.2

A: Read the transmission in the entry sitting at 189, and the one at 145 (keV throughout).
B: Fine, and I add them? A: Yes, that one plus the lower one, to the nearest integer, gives 170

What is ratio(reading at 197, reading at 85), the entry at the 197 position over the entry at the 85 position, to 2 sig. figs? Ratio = 0.98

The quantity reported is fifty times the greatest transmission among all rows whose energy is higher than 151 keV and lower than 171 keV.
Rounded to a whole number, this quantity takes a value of 5310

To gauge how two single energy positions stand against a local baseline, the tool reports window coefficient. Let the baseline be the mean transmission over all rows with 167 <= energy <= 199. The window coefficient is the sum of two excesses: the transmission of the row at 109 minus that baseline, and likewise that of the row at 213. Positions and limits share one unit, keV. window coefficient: 21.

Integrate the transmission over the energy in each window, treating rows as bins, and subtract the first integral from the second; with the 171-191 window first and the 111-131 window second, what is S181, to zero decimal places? 14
